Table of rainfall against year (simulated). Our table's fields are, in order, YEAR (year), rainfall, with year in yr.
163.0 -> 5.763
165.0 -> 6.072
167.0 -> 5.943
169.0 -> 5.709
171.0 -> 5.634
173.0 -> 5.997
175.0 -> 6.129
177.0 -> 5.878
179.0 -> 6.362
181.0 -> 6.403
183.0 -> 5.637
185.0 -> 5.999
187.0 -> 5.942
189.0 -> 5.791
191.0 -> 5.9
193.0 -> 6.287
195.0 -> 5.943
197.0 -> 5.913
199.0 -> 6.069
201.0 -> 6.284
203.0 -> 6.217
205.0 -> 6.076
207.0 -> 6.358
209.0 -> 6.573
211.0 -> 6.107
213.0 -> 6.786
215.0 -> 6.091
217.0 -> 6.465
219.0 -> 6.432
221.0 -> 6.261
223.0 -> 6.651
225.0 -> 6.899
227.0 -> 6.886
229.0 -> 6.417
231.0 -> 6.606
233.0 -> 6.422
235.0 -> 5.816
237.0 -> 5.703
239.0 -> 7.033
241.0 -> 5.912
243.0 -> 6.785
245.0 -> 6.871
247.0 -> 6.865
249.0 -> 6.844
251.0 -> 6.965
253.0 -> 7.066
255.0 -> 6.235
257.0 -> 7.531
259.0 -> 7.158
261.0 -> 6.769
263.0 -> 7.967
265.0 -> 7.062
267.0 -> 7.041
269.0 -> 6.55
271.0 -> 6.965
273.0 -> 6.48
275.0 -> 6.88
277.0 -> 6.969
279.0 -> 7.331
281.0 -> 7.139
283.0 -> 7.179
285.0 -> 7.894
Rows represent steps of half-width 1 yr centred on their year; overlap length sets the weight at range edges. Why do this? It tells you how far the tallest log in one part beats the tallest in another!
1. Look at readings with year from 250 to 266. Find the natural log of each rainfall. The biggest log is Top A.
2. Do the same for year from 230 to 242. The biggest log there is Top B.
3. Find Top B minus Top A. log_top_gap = -0.12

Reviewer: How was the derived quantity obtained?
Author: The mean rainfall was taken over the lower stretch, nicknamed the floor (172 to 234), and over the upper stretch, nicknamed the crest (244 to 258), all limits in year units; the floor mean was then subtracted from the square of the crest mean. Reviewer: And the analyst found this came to 41.5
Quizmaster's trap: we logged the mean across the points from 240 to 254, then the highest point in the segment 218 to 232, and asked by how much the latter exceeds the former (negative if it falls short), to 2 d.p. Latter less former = 0.14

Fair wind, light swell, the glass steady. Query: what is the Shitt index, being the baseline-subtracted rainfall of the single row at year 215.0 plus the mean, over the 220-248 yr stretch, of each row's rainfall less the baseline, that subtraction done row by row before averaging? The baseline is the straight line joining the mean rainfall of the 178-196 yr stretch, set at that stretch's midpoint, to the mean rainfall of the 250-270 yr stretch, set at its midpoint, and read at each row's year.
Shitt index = -0.49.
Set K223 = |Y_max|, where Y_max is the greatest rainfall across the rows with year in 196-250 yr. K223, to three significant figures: 7.03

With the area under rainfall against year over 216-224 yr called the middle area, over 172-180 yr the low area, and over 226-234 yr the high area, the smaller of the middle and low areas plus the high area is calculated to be 101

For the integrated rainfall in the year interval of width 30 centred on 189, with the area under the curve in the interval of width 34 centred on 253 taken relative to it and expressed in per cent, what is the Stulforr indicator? 128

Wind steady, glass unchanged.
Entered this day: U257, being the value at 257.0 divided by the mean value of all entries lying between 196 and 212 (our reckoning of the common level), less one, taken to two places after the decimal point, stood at 0.21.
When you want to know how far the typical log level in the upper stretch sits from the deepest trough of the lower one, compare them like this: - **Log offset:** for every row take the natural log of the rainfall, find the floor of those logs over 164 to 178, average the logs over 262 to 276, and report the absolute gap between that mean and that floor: 0.21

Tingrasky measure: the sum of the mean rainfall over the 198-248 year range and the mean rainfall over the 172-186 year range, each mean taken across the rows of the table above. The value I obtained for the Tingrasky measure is 12.5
